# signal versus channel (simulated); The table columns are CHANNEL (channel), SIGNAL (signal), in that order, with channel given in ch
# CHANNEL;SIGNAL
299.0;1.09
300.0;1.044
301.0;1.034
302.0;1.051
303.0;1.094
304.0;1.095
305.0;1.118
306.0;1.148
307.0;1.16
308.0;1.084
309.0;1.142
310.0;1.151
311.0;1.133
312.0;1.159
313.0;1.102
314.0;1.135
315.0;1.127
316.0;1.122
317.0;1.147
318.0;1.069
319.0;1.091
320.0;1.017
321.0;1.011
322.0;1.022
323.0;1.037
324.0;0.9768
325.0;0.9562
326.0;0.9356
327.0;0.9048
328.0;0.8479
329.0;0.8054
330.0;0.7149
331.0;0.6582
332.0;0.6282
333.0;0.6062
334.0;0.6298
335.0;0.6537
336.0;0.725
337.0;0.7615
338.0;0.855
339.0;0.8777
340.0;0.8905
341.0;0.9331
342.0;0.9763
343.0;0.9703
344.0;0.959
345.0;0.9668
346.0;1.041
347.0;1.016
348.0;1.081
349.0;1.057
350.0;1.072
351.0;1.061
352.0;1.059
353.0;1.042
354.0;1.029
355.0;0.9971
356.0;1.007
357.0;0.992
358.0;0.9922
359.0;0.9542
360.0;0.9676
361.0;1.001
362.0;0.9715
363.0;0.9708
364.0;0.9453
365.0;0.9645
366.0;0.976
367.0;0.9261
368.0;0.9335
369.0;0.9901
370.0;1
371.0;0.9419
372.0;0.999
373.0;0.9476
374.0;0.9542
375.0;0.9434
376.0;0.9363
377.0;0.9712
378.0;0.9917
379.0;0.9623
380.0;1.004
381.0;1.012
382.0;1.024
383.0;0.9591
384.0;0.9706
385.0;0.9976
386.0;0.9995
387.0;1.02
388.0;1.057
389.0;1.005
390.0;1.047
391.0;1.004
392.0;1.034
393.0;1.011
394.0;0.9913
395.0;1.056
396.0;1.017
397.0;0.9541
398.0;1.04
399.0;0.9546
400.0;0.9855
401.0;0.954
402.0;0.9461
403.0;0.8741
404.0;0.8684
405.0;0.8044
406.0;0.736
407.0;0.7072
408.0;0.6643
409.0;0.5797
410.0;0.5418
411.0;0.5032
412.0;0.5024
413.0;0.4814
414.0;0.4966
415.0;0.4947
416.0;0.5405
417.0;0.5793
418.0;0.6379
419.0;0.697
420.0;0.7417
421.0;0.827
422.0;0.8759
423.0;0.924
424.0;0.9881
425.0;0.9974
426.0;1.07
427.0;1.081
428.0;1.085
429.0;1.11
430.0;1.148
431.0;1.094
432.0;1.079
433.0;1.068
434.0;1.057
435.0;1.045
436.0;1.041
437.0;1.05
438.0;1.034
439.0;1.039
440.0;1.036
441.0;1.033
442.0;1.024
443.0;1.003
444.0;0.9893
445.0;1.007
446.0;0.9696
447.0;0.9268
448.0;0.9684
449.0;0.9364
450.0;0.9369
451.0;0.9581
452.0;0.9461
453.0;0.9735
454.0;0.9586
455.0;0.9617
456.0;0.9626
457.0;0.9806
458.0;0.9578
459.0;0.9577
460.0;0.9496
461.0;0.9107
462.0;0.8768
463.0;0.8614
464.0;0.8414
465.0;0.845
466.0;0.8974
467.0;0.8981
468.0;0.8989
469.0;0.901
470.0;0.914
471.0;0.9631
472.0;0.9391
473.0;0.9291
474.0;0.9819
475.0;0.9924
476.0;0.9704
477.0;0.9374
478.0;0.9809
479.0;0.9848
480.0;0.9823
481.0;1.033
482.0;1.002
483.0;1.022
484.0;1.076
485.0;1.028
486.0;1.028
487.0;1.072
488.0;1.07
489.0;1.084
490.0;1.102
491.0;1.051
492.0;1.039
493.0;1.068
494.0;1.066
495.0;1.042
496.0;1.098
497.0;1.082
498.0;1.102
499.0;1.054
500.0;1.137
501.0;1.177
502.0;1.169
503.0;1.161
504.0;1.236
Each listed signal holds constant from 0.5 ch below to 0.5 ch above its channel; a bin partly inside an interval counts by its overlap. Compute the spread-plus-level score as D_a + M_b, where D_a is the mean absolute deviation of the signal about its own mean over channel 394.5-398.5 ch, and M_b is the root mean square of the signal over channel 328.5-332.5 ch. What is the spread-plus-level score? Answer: 0.74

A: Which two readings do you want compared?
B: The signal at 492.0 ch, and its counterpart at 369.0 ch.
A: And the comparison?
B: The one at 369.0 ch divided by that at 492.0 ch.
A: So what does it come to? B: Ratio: 0.95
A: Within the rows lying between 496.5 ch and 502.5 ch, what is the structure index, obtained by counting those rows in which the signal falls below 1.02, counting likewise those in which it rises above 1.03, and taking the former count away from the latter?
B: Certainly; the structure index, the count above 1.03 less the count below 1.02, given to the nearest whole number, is 6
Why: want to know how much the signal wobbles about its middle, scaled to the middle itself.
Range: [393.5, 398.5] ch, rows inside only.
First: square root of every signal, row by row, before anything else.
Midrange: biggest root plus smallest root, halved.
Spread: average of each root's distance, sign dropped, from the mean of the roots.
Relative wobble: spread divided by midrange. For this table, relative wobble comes 0.016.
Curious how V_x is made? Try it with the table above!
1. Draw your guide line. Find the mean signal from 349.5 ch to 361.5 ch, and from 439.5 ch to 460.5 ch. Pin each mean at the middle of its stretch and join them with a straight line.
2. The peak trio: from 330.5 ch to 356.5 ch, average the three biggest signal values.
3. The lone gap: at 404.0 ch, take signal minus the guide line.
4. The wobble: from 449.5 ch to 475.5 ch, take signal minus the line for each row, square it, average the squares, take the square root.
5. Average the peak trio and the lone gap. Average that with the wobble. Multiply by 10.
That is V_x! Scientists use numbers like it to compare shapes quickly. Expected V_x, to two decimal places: 2.64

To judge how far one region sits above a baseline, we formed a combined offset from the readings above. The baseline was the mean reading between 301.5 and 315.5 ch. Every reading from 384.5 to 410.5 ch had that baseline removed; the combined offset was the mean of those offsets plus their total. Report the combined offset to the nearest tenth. -5.5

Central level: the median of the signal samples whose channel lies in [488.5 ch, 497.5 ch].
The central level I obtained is 1.07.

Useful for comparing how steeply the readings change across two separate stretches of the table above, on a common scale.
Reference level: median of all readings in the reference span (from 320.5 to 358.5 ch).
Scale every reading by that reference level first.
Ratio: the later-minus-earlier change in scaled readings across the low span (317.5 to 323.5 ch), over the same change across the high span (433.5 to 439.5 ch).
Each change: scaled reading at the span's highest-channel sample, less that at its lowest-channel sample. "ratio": 1.8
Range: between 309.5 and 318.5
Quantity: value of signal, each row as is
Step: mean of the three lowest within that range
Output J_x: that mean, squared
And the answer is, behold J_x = 1.20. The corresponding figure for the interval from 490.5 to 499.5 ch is 1.09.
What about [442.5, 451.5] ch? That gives 0.87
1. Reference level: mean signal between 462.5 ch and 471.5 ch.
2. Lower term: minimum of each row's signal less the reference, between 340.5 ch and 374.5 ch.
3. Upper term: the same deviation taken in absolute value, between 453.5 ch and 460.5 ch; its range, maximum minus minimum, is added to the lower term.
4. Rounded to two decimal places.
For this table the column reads 0.07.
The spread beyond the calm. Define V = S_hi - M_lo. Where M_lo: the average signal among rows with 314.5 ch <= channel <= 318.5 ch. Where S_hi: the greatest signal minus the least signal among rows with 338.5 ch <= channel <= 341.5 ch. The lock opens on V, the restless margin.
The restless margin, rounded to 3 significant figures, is -1.06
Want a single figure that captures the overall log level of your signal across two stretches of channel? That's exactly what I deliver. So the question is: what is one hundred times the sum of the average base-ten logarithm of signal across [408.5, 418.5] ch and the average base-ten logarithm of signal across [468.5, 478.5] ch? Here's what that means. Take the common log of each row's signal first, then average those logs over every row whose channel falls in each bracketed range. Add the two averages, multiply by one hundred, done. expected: -29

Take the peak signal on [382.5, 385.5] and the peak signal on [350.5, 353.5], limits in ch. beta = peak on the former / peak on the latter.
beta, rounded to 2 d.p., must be 0.94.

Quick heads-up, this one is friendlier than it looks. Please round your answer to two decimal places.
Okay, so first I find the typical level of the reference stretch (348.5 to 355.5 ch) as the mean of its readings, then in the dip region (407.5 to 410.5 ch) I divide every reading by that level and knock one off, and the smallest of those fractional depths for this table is -0.48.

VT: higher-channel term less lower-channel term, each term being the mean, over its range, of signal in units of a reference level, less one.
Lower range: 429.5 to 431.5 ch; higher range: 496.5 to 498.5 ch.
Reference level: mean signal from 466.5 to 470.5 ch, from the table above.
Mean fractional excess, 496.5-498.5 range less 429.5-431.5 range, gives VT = -0.032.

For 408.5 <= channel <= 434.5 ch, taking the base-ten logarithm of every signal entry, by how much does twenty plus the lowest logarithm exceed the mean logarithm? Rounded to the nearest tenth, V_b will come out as 19.8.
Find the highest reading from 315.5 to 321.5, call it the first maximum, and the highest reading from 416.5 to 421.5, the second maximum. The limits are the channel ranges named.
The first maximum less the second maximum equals 0.32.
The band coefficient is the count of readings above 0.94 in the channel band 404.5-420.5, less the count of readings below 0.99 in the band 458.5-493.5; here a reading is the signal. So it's -21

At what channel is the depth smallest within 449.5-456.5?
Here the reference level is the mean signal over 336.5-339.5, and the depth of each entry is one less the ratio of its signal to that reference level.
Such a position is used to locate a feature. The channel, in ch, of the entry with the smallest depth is 453.0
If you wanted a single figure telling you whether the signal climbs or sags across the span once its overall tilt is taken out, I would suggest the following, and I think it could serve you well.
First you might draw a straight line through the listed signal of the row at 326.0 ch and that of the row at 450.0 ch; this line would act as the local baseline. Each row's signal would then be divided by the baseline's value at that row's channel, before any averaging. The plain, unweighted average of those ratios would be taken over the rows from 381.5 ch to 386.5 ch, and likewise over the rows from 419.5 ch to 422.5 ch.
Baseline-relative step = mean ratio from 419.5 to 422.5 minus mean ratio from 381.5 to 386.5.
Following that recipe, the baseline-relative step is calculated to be -0.19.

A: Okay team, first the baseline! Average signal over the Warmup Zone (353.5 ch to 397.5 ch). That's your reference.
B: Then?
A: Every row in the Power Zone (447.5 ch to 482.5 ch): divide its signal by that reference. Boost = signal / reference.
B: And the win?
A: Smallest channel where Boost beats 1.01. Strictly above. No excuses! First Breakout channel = 481.0 ch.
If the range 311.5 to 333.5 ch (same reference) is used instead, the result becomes 312.0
